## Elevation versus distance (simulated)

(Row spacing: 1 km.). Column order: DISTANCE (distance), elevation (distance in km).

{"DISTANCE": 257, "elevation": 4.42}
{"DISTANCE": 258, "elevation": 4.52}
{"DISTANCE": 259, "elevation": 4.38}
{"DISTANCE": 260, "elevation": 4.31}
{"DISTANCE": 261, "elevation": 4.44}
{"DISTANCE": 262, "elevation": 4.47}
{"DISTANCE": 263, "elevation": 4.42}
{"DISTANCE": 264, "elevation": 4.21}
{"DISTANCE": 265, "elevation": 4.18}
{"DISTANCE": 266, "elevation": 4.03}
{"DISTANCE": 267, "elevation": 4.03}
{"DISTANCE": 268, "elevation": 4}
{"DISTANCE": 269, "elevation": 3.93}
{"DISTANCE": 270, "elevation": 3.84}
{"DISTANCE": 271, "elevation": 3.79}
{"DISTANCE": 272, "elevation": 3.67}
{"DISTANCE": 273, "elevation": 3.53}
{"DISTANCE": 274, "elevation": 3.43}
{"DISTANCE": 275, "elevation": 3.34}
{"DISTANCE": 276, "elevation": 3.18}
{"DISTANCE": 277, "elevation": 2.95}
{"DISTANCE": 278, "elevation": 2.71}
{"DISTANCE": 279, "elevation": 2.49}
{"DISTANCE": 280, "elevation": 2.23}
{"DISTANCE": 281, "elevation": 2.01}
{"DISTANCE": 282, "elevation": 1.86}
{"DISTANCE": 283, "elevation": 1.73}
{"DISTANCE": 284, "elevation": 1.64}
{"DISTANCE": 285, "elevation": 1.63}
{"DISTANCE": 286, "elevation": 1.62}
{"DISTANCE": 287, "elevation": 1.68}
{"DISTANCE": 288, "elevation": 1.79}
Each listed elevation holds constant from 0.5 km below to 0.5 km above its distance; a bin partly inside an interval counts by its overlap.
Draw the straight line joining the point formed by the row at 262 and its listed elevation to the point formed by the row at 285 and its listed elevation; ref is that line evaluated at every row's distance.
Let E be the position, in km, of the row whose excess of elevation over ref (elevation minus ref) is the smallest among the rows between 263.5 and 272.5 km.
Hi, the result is 264 km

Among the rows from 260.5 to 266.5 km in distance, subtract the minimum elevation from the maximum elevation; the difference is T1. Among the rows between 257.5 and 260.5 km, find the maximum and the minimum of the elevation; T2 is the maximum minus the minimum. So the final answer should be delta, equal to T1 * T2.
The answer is 0.09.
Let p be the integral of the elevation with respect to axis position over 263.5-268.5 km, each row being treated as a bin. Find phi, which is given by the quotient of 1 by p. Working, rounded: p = 20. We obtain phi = 0.05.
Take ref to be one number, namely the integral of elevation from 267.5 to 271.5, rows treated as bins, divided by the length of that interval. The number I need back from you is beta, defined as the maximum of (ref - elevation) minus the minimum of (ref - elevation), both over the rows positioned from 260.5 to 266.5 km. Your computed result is 0.44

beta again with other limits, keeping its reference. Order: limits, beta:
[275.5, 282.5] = 1.32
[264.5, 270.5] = 0.34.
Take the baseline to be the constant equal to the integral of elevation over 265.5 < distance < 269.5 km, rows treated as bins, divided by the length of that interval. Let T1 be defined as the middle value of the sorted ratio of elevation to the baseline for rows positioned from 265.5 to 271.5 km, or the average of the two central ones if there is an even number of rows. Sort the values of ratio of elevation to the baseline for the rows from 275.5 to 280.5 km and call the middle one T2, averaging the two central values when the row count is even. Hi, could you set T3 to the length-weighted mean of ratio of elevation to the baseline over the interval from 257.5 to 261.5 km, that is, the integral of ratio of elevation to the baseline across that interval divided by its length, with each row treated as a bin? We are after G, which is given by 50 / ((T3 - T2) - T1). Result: -88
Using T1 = 1.0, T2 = 0.7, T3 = 1.1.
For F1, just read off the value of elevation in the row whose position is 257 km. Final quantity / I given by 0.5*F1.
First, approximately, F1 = 4.42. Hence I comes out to 2.21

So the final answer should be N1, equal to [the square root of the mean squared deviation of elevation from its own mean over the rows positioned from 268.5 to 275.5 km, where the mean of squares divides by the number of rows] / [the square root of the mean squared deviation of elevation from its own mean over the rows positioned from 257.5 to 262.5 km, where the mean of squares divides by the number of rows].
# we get 2.8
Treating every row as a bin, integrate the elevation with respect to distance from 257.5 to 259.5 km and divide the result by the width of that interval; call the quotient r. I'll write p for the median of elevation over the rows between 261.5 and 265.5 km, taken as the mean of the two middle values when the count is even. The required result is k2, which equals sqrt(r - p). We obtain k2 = 0.4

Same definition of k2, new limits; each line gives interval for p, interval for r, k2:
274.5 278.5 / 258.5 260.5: 1.1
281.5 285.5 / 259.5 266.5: 1.6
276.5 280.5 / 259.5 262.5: 1.3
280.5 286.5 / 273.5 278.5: 1.2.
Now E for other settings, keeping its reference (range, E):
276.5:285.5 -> 283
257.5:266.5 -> 259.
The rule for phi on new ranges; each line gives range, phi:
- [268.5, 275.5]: 0.04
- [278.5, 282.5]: 0.12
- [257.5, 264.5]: 0.03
